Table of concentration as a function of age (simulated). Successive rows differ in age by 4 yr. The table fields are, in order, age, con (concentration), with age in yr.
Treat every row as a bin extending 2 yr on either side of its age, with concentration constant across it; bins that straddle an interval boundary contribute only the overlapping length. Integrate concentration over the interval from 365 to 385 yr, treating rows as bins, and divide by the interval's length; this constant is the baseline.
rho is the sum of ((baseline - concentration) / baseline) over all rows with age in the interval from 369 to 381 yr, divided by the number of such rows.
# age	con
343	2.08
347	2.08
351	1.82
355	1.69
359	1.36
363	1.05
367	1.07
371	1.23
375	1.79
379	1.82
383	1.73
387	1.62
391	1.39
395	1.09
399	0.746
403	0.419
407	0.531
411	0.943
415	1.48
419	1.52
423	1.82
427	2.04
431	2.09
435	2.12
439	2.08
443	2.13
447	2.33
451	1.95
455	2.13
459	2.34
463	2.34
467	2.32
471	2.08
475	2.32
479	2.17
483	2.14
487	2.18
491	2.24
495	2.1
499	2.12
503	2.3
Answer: -0.1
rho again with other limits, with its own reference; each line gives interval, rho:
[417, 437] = -0.3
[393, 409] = 0.5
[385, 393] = 0.0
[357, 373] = 0.2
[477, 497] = -0.4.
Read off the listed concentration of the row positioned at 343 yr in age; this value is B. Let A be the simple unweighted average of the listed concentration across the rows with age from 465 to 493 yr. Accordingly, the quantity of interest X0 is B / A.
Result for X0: 0.94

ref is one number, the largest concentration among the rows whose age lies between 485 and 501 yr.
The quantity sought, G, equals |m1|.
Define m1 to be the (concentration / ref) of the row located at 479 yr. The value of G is 0.97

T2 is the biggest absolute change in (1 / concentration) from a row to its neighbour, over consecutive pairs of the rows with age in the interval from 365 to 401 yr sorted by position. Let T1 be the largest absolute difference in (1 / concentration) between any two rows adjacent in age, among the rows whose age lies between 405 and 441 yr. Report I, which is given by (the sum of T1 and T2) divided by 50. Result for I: 0.025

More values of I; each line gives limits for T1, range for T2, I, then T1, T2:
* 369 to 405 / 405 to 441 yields 0.037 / 1.05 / 0.8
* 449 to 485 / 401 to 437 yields 0.017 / 0.05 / 0.8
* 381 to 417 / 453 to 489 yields 0.022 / 1.05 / 0.0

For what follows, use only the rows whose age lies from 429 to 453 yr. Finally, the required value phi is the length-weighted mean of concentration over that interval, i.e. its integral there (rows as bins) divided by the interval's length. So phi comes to 2.1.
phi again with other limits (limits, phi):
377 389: 1.7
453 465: 2.3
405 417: 1.0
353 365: 1.4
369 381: 1.6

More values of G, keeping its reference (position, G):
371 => 0.55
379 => 0.81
